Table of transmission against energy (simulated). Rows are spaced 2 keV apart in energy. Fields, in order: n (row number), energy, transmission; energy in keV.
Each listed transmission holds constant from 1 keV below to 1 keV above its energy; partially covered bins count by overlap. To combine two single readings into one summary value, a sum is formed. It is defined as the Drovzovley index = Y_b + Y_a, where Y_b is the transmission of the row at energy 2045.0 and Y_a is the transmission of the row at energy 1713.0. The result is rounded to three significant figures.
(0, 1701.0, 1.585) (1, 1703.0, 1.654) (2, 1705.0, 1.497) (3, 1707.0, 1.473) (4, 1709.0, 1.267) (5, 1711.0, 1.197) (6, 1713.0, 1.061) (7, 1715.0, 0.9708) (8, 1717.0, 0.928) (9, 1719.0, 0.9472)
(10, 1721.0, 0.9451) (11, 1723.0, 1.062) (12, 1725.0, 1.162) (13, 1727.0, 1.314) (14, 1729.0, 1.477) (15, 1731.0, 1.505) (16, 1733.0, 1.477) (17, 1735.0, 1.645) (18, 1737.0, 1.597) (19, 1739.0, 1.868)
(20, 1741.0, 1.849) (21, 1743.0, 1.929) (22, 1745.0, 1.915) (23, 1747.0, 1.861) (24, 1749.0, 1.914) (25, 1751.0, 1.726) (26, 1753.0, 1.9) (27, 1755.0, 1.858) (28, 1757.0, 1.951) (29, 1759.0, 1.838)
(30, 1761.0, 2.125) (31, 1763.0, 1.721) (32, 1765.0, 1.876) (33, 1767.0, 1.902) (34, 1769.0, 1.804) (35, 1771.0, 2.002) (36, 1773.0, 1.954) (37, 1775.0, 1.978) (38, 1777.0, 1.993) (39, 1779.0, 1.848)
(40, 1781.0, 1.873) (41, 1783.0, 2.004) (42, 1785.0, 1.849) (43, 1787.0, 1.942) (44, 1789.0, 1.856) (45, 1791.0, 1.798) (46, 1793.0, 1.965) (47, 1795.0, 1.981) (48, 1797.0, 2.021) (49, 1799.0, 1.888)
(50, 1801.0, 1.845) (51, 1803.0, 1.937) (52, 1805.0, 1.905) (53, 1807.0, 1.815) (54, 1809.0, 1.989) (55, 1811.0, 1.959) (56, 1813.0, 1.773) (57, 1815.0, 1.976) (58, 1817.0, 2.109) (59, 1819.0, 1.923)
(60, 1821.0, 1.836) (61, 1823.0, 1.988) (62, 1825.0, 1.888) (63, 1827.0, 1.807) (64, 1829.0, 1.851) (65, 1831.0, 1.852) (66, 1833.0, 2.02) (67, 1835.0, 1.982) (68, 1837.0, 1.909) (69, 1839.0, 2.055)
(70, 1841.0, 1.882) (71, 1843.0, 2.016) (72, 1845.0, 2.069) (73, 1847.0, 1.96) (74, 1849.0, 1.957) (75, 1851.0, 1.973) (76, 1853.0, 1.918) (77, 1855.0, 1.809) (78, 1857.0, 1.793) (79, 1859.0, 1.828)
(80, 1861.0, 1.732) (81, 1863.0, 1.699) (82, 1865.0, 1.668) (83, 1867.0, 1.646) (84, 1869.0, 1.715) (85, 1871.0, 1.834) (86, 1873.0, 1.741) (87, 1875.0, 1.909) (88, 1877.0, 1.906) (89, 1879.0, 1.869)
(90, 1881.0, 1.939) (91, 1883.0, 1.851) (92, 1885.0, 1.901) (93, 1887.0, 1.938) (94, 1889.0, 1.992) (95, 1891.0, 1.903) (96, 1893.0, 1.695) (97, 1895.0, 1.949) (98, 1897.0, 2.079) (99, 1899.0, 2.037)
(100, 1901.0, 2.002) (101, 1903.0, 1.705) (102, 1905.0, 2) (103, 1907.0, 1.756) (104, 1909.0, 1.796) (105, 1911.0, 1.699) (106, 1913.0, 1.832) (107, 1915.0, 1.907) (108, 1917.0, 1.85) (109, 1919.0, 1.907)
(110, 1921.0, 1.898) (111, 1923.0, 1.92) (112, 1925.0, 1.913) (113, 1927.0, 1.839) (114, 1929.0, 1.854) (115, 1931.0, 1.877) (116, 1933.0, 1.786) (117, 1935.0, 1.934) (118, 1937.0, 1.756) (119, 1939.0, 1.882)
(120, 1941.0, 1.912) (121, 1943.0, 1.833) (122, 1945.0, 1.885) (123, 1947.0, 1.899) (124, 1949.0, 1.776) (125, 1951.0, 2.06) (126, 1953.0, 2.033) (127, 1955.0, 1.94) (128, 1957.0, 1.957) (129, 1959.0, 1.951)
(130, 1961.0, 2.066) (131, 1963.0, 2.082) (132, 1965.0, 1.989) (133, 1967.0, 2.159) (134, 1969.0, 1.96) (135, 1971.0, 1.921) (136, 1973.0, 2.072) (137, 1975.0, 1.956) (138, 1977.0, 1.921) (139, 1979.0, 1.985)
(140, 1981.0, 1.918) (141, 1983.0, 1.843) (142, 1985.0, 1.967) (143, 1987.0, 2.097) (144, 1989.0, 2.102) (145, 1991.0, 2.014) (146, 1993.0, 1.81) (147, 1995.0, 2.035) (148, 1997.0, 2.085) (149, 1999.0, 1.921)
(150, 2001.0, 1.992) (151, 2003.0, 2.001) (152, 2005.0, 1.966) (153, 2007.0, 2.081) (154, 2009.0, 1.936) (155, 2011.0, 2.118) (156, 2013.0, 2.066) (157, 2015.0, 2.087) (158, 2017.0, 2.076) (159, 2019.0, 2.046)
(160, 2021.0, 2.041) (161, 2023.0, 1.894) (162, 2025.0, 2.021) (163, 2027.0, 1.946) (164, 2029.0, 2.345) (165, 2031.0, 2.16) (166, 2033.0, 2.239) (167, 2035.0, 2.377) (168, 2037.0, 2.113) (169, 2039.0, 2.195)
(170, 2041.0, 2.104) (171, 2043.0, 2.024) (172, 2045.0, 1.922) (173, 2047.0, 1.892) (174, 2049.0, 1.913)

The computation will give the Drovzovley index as 2.98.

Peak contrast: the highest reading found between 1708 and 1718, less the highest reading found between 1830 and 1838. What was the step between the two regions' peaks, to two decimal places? -0.75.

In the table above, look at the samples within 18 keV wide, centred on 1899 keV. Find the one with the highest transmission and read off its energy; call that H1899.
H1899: 1897.0 keV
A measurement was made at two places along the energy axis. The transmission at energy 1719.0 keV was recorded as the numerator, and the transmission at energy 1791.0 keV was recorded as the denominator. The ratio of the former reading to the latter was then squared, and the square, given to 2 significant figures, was 0.28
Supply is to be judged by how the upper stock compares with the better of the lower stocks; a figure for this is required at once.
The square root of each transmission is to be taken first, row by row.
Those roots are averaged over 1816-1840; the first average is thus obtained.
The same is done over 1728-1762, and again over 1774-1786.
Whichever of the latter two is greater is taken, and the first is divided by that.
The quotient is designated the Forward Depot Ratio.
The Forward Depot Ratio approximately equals 1.00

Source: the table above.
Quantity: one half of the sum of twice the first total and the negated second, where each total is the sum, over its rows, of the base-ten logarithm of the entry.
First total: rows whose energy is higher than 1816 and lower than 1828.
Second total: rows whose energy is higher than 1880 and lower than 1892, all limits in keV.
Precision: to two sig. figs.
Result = 0.85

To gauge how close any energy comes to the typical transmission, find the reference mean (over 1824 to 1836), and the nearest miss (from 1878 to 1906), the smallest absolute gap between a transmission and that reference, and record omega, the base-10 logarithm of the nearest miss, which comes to -3.0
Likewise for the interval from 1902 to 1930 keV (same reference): -2.7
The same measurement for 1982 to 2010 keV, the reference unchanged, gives -1.7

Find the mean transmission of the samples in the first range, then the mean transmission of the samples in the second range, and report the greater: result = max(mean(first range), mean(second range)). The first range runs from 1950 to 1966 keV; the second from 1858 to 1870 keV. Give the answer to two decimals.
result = 2.01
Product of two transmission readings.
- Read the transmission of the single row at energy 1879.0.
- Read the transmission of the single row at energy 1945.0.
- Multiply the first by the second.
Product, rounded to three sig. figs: 3.52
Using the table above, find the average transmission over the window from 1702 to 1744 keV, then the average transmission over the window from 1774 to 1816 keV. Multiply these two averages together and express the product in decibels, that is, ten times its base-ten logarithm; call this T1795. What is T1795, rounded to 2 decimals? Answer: 4.20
